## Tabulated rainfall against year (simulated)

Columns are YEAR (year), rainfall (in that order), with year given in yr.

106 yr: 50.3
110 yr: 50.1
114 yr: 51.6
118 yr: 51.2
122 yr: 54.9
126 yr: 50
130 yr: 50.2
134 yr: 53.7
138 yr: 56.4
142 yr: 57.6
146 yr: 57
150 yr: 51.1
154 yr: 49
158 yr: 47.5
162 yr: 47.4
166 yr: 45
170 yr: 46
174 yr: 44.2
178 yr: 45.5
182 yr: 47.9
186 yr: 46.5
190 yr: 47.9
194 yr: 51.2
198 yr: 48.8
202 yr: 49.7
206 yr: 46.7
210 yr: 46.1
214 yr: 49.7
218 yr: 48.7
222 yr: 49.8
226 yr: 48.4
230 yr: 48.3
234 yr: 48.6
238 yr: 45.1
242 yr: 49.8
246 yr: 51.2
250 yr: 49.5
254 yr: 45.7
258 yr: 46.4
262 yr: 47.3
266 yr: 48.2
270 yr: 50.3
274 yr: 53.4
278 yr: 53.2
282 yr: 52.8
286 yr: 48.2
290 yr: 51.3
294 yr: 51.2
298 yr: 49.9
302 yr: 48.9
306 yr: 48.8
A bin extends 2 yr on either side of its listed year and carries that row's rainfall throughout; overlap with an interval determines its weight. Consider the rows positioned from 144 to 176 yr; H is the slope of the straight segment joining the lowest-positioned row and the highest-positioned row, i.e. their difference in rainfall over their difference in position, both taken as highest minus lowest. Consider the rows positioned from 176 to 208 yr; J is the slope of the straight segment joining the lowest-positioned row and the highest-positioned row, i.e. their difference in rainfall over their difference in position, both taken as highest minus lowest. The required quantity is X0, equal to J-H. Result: 0.50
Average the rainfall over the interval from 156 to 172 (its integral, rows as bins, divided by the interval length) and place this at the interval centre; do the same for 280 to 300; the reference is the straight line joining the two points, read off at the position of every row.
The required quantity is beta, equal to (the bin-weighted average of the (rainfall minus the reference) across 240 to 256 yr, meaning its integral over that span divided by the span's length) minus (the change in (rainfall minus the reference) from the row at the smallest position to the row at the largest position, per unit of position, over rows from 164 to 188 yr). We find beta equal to -0.3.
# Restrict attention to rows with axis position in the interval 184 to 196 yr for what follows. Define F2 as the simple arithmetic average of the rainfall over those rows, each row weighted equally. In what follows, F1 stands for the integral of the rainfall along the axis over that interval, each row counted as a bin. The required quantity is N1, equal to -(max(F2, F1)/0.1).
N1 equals -5824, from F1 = 582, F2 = 48.5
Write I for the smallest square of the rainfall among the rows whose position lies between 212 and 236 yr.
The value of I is 2333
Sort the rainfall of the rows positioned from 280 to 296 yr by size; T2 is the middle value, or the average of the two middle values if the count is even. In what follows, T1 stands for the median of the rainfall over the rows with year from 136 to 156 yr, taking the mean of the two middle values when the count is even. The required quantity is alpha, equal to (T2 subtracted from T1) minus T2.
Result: -46.1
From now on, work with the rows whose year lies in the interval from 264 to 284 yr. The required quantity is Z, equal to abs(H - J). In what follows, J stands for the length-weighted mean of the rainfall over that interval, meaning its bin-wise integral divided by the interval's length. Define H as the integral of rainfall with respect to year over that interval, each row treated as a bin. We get 980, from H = 1032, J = 52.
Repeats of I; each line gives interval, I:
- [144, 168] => 2025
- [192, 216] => 2125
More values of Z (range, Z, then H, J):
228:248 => 923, 972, 49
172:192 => 882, 928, 46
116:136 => 988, 1040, 52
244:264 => 912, 960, 48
